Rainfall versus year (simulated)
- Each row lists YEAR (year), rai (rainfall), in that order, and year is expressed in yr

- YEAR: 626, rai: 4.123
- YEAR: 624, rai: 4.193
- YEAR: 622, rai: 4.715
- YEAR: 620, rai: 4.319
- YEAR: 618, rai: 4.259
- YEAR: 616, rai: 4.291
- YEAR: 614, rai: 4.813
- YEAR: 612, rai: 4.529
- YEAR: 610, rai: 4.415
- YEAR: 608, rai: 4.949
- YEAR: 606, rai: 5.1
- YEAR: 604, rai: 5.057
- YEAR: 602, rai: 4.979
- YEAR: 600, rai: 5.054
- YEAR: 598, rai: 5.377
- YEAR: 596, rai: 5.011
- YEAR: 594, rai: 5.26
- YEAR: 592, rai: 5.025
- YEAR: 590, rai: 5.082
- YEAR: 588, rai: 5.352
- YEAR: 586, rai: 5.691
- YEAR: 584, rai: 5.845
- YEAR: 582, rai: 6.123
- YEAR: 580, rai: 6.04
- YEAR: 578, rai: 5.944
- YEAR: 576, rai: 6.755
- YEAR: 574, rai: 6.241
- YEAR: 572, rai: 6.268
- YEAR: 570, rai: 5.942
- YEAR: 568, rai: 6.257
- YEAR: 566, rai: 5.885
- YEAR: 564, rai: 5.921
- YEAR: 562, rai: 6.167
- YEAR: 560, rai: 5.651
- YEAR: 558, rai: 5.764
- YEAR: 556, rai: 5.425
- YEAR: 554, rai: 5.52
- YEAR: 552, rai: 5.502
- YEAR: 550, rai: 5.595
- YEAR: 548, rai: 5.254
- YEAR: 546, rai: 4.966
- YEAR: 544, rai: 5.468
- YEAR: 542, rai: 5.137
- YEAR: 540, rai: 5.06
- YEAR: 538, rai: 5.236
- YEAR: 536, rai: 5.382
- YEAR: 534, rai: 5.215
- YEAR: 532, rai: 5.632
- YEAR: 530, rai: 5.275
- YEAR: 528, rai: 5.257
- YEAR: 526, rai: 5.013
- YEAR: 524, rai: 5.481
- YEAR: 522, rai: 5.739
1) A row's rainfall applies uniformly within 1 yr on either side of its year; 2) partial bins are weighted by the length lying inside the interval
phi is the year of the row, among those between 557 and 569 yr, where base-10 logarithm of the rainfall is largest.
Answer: 568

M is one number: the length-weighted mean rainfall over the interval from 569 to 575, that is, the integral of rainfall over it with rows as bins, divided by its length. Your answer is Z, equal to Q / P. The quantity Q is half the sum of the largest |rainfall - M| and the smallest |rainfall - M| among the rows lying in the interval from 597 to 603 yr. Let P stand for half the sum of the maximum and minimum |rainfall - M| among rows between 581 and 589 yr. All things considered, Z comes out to 2.4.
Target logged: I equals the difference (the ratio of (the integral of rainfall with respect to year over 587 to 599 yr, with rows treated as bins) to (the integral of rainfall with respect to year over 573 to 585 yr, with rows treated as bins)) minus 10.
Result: -9.2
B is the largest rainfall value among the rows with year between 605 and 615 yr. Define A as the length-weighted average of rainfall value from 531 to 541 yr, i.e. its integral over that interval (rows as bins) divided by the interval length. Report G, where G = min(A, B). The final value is 5.10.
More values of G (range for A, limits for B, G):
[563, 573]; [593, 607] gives 5.38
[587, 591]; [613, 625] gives 4.81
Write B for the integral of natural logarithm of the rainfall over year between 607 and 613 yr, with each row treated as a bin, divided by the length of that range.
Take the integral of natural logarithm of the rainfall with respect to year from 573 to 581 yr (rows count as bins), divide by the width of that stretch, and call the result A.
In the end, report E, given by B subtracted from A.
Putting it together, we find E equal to 0.30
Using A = 1.83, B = 1.53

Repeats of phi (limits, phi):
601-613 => 606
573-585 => 576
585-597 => 586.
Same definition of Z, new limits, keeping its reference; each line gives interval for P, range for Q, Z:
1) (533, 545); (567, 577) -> 0.4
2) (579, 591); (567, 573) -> 0.3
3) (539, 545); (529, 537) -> 0.8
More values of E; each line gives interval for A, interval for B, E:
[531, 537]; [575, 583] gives -0.14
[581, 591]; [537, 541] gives 0.09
